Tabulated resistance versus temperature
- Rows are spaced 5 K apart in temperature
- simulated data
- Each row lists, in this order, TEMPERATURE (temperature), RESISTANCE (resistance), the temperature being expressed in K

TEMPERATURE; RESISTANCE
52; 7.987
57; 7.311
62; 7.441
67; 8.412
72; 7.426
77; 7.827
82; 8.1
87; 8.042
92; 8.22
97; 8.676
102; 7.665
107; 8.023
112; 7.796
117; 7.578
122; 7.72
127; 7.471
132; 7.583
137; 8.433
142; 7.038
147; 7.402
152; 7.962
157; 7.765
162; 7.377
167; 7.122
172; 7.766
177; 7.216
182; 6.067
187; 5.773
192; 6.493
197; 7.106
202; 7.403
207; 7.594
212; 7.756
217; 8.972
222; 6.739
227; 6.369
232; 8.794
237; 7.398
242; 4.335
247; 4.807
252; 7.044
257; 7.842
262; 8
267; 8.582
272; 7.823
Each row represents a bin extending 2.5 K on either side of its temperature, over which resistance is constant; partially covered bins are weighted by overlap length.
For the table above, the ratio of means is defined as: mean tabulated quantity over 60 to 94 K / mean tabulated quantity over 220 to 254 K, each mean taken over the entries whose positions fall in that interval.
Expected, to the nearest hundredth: 1.22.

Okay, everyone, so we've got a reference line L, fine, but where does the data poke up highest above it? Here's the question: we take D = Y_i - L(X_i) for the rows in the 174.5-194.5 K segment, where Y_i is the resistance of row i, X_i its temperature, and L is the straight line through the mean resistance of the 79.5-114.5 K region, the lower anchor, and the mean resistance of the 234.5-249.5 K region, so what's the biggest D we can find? 0.55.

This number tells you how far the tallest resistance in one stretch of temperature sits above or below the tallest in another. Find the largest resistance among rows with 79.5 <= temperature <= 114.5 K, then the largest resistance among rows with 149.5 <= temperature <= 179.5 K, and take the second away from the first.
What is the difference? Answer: 0.71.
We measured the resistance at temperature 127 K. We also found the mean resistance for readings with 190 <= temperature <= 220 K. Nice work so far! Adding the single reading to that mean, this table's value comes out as 15.0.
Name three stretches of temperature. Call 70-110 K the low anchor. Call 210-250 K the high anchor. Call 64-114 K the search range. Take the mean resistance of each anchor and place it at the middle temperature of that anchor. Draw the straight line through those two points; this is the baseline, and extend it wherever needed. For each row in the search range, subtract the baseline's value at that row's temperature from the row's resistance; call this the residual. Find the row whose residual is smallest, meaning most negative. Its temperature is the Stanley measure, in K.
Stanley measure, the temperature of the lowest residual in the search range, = 72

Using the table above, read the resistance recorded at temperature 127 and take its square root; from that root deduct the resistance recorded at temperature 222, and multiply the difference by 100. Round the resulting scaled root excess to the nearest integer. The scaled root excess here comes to -401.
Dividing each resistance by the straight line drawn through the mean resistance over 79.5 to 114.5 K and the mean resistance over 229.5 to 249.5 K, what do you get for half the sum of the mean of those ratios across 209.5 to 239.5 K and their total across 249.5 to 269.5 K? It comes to 3.2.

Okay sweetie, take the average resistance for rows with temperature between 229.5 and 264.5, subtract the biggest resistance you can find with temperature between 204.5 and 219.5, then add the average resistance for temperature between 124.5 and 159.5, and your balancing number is 5.6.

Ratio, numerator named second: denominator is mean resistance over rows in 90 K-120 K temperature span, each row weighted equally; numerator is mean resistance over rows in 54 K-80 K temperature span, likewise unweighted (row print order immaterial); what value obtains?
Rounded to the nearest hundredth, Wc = 0.96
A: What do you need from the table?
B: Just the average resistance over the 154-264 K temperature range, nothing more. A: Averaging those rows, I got 7.08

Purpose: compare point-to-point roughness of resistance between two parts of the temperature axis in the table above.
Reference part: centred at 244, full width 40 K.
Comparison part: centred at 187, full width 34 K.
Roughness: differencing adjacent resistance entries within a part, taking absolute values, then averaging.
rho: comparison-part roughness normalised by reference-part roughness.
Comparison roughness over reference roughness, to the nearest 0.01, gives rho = 0.40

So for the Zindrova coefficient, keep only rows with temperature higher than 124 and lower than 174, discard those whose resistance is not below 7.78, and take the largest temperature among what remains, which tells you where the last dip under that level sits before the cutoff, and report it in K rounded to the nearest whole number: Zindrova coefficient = 172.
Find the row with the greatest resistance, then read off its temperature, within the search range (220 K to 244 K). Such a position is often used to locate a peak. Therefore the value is 232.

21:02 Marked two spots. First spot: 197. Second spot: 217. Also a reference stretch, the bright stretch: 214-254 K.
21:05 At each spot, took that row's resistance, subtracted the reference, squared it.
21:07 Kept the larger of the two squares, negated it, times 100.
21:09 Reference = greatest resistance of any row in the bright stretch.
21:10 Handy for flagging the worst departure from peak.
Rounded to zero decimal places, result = -348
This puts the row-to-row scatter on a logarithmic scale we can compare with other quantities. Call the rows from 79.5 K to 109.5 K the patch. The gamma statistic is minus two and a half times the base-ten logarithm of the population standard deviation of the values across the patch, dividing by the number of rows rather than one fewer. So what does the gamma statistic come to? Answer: 1.3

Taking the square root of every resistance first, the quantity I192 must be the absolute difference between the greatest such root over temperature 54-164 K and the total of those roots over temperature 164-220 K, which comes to 27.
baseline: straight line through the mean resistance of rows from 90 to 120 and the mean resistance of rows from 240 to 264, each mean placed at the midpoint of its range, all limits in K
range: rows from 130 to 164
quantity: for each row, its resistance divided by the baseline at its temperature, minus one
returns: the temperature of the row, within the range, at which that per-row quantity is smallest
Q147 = 142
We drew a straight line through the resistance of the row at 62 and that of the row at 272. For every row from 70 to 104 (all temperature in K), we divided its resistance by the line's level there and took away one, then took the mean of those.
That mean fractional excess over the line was 0.07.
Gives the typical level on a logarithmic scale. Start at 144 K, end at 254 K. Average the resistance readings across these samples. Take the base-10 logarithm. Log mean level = 0.849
